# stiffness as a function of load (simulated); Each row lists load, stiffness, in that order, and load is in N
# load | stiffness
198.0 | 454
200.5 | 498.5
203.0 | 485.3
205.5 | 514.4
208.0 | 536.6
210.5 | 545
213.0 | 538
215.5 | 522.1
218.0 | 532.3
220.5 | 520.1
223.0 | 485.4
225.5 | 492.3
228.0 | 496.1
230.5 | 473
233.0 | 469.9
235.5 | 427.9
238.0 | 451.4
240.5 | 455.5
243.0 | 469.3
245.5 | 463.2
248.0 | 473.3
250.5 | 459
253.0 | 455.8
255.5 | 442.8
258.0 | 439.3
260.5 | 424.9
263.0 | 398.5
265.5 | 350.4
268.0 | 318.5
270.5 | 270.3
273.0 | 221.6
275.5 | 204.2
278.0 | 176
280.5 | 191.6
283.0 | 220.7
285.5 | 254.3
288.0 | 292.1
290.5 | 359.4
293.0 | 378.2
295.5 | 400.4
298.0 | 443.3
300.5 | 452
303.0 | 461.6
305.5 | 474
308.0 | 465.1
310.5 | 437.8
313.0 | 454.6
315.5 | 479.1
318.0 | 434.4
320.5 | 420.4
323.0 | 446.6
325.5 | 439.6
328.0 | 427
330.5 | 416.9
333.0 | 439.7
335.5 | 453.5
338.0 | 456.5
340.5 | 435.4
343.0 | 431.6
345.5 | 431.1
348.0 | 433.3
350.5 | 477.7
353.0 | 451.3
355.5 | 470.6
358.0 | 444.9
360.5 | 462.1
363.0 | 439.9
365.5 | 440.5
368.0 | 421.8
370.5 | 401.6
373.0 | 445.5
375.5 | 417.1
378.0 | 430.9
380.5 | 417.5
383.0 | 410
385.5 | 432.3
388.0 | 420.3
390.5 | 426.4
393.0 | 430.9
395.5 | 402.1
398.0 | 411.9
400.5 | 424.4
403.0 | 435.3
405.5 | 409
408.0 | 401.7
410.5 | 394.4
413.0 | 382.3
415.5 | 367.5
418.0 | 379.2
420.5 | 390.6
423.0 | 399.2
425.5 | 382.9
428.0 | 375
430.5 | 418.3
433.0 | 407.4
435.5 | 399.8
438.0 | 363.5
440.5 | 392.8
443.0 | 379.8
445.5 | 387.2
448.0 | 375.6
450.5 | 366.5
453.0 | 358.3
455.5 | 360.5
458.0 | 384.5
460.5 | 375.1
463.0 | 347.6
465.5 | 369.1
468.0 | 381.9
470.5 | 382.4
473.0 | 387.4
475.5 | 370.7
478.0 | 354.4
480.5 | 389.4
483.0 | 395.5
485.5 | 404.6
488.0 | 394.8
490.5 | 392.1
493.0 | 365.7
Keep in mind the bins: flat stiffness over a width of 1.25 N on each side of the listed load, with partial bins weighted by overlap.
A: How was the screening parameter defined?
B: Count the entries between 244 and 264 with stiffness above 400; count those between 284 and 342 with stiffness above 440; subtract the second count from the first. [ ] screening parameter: -3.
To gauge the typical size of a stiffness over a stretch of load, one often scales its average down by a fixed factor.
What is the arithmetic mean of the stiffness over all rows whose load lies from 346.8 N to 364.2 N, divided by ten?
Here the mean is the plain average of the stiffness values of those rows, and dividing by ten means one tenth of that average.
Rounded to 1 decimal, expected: 45.4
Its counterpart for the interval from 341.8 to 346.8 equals 43.1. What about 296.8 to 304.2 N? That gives 45.2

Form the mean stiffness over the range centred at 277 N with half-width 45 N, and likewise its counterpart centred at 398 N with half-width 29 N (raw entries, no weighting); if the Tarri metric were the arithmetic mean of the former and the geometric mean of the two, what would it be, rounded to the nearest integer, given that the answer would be 394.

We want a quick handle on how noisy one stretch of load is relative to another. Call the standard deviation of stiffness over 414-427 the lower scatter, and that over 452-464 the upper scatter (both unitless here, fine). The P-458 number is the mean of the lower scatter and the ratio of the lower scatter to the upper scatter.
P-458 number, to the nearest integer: 6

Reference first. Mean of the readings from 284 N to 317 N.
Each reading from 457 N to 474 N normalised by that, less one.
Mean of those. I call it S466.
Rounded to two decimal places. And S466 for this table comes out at -0.09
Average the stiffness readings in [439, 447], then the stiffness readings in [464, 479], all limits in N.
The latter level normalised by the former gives 0.97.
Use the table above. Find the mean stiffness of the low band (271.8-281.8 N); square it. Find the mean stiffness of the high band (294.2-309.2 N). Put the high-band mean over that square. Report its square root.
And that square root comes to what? 0.107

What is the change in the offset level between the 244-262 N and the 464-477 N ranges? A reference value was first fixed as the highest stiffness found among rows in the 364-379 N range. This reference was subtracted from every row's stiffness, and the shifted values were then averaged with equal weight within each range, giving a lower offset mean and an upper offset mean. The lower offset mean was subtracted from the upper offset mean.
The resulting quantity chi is -73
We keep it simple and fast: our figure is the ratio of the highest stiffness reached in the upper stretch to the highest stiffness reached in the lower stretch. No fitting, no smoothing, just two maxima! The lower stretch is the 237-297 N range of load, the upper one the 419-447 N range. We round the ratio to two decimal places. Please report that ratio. 0.88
